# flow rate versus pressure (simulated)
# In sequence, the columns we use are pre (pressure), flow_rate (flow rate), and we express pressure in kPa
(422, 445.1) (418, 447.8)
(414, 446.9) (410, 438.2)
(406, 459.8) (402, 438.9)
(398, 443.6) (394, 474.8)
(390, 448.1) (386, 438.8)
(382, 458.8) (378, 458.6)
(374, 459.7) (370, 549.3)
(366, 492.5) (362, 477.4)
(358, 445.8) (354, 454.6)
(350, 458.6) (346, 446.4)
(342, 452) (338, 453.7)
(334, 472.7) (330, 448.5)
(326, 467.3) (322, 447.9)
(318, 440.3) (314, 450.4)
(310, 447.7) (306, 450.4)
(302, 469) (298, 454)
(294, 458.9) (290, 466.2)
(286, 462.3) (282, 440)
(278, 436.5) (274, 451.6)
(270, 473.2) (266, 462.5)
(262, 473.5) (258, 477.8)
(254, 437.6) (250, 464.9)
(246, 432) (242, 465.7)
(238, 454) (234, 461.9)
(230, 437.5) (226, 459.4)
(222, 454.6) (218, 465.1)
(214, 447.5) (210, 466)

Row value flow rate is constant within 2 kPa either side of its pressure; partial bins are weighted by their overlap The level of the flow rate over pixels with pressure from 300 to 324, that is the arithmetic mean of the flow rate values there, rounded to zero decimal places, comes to 451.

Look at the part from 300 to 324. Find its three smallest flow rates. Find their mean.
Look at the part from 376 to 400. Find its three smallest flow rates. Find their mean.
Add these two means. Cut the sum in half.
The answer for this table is 444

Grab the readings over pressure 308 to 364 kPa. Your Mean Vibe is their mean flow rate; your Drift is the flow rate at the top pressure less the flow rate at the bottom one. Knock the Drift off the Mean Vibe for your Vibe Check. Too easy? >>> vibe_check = 425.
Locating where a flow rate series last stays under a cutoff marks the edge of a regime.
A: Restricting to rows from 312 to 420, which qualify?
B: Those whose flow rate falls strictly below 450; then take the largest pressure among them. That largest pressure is 418 kPa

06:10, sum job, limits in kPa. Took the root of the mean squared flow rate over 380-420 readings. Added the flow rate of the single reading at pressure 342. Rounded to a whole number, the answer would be 902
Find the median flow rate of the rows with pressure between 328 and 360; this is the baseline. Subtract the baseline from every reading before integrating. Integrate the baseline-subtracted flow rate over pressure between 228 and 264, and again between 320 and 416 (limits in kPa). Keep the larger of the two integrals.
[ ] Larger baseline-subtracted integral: 658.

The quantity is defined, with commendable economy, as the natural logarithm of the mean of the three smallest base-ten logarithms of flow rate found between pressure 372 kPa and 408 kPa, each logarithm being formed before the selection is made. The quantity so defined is 0.9722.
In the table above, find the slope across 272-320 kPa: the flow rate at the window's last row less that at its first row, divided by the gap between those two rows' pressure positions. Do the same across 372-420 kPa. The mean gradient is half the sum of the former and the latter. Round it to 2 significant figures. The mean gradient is -0.26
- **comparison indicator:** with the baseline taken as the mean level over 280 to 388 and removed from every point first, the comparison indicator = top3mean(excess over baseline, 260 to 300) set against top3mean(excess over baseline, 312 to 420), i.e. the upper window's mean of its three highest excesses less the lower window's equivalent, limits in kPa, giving 35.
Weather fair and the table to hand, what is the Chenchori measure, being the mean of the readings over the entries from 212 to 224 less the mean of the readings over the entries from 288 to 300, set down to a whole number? -4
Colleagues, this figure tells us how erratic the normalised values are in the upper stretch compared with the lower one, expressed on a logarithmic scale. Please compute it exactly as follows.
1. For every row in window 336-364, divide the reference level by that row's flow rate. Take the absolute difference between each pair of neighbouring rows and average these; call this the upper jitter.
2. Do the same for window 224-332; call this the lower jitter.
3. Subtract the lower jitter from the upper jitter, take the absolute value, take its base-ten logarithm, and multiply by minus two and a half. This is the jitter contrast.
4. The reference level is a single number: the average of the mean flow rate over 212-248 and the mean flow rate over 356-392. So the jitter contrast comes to 4.9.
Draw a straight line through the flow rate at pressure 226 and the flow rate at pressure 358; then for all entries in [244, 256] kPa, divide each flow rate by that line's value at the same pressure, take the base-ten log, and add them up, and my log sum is -0.036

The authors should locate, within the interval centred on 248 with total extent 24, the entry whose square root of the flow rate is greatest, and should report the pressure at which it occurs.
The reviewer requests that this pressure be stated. 258 kPa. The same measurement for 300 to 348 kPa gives 334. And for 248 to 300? 258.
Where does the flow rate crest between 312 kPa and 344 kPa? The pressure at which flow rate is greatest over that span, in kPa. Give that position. 334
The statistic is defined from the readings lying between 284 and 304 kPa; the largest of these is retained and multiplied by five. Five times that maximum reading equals 2345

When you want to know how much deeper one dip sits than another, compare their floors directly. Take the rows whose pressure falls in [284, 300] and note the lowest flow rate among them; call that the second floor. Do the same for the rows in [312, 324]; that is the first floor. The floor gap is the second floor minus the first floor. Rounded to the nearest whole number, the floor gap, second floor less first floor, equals 14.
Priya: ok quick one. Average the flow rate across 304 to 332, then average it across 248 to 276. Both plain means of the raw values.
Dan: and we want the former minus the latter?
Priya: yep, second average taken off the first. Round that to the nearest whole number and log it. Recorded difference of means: -13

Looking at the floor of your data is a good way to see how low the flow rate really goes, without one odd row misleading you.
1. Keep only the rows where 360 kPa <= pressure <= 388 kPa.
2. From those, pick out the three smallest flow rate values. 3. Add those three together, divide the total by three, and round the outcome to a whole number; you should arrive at 452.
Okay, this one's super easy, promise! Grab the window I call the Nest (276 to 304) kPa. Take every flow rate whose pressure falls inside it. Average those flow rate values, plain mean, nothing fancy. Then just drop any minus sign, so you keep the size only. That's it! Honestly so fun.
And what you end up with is 455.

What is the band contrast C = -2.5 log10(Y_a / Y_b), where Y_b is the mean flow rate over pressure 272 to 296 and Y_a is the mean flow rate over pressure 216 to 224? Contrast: -0.017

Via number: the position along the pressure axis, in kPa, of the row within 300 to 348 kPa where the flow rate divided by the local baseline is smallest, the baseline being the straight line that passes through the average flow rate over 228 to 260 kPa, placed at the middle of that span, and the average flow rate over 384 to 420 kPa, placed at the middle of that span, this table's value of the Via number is 318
